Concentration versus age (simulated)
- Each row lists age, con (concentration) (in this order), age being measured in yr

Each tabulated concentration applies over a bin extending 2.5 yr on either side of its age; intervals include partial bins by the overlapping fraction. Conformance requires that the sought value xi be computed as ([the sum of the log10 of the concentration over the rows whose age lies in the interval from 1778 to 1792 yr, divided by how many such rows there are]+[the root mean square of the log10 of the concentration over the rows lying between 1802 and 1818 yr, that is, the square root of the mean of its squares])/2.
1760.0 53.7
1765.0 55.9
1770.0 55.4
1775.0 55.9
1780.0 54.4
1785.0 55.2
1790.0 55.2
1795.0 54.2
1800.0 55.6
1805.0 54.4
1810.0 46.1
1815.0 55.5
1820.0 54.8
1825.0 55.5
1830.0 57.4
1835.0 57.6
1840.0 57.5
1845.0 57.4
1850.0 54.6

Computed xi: 1.73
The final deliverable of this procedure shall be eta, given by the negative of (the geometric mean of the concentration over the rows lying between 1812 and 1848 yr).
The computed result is -56.5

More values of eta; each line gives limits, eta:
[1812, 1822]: -55.1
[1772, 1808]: -55.0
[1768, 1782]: -55.2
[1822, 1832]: -56.4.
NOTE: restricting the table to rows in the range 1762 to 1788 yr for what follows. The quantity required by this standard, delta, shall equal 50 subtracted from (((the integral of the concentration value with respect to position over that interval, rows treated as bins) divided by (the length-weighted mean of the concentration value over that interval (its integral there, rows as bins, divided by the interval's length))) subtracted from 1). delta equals -75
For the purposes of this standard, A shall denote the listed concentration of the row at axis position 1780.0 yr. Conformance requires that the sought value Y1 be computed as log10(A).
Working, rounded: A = 54.4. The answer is 1.74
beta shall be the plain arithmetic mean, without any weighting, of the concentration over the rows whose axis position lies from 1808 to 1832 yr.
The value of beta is 53.9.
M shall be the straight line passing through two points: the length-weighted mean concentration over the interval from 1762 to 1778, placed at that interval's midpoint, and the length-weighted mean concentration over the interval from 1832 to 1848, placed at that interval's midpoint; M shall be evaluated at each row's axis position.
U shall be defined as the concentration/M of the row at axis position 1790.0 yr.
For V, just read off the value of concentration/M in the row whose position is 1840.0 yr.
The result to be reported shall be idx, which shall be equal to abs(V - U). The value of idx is 0.018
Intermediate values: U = 0.98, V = 1.002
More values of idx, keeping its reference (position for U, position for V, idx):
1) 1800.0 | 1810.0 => 0.172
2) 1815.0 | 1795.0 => 0.014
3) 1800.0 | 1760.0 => 0.016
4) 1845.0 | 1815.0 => 0.020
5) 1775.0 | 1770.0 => 0.007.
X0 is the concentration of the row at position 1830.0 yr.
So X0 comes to 57.4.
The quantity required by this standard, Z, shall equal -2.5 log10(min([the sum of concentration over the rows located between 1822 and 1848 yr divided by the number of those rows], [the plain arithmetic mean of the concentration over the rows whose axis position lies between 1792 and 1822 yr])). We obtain -4.32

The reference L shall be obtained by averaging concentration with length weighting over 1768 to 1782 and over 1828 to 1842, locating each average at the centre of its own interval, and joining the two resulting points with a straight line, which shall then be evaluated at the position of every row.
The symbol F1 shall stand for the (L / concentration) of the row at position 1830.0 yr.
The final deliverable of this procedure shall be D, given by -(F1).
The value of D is -1.00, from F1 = 1.00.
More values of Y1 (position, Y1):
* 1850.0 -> 1.74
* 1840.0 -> 1.76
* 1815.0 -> 1.74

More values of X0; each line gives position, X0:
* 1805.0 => 54.4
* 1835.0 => 57.6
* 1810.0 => 46.1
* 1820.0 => 54.8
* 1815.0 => 55.5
